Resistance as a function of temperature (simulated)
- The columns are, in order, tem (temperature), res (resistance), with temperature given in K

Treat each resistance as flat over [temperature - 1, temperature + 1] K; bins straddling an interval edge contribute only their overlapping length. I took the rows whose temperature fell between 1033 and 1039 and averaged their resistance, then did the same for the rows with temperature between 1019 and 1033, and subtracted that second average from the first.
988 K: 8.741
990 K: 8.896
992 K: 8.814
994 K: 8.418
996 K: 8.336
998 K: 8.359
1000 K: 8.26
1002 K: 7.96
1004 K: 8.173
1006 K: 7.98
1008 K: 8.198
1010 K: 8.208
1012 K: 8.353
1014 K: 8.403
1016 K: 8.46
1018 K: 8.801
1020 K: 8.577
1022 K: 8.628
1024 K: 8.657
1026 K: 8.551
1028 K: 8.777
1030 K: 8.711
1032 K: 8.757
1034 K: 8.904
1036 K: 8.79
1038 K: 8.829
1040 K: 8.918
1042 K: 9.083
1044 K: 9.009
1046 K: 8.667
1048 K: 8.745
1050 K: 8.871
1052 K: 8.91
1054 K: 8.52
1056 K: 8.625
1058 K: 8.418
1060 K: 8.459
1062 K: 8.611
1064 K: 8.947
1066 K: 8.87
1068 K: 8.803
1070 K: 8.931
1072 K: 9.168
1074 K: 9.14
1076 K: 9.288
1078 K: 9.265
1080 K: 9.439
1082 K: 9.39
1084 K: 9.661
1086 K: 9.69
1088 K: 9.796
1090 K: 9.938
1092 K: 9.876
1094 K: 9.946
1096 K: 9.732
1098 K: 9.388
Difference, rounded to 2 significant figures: 0.18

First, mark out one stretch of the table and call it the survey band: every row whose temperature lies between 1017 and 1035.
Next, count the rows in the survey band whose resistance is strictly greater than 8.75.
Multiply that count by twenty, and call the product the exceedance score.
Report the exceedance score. 80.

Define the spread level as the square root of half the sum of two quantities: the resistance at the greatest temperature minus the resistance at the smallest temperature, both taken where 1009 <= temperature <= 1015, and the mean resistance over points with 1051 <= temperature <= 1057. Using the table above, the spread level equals 2.11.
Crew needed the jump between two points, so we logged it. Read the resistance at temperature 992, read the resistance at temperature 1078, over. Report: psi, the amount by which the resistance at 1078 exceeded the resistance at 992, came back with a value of 0.5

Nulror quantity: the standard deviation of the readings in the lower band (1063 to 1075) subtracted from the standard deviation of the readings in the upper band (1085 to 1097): -0.04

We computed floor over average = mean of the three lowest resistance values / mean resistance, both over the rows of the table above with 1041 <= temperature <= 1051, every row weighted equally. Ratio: 0.987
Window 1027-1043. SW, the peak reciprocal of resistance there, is 0.115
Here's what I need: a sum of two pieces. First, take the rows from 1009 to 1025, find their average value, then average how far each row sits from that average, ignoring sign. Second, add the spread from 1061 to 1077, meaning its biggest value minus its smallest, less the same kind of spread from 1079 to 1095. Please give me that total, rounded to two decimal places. 0.28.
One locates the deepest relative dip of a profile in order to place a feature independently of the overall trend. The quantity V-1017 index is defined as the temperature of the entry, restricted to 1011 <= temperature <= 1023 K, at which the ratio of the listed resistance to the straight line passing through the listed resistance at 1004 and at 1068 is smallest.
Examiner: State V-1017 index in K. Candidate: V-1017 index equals 1012 K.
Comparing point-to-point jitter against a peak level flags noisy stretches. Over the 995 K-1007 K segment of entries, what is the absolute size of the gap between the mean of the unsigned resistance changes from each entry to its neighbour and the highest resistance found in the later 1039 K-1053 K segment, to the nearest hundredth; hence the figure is 8.92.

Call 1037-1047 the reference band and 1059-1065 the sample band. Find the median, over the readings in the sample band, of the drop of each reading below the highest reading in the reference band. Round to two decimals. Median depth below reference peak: 0.47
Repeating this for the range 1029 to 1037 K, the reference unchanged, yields 0.31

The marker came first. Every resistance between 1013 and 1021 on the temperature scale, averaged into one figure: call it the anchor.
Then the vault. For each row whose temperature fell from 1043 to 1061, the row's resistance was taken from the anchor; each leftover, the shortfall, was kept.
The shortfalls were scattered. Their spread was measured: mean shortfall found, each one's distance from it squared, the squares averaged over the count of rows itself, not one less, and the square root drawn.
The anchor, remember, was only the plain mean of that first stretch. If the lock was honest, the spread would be 0.196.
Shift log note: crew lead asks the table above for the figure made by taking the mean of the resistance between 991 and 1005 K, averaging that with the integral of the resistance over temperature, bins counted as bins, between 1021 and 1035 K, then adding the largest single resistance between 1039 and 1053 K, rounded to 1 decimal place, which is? 74.2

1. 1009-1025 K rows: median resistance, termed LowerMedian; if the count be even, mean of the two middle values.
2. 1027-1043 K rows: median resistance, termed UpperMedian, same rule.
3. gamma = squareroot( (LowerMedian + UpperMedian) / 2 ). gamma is 2.94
